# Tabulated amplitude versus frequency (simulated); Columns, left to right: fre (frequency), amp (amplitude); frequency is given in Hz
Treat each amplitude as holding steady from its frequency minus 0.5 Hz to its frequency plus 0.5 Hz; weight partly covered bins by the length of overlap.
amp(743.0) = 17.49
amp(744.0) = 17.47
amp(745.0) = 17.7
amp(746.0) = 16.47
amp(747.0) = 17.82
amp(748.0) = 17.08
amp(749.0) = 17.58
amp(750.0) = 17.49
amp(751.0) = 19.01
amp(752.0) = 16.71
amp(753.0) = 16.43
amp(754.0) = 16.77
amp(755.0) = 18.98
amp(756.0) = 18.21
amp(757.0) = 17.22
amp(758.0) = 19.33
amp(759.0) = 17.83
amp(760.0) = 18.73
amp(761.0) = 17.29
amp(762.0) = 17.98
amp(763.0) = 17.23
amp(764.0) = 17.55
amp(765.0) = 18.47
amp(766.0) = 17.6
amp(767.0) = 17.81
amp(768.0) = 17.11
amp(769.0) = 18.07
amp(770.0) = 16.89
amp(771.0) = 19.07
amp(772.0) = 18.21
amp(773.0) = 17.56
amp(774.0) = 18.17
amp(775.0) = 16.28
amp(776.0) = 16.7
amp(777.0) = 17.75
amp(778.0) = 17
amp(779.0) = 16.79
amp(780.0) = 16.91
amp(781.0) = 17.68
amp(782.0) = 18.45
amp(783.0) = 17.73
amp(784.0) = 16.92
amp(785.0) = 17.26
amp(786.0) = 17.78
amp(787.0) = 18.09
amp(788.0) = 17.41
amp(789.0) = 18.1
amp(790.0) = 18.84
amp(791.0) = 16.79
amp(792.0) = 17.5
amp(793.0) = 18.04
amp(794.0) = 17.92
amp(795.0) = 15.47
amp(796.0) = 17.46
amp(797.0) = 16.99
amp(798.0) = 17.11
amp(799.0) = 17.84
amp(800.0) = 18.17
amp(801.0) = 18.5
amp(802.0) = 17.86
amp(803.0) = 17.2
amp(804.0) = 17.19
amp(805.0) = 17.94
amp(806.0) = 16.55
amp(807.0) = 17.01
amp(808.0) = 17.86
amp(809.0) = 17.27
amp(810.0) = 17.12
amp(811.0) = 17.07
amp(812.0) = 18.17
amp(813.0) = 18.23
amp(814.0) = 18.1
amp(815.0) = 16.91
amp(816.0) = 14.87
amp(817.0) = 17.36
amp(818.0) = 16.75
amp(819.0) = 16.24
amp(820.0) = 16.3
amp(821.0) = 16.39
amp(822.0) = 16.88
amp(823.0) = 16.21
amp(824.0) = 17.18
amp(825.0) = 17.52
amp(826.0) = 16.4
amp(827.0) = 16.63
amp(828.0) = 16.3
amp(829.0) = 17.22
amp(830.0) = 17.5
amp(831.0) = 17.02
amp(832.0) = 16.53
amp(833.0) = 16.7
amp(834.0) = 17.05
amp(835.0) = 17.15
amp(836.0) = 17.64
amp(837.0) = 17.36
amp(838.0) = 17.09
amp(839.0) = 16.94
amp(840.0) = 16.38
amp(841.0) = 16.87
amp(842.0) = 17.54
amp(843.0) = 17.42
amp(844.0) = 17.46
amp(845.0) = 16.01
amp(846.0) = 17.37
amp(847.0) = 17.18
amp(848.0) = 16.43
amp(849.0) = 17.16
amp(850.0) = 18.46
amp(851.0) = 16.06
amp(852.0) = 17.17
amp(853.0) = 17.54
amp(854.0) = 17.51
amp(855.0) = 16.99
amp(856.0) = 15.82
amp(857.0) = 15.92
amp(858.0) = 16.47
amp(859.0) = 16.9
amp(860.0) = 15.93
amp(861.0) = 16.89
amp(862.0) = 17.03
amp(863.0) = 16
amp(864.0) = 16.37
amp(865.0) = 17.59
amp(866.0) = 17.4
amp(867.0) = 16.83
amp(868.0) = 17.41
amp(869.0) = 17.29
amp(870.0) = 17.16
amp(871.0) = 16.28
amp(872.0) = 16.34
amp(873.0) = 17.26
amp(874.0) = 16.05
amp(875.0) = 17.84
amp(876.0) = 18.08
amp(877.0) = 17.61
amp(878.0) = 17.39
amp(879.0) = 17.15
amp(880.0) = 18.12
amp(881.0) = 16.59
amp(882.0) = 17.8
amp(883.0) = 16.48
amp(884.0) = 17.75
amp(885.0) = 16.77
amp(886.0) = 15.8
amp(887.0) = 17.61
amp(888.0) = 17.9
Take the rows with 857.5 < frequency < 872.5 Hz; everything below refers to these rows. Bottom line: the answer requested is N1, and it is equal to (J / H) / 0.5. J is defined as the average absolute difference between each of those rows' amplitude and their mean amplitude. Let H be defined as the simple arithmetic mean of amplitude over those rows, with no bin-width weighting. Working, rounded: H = 16.79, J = 0.45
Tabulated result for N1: 0.053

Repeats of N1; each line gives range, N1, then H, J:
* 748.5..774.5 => 0.071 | 17.82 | 0.63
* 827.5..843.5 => 0.038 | 17.04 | 0.32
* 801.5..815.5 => 0.055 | 17.46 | 0.48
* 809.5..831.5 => 0.068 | 16.93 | 0.57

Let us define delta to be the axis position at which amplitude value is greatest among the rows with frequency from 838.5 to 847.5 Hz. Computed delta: 842.0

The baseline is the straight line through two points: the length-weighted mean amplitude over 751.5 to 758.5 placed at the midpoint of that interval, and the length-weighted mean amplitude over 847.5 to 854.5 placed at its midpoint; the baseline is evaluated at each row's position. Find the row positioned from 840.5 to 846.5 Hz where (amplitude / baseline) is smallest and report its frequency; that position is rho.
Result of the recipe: 845.0 Hz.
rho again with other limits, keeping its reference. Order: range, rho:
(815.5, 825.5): 816.0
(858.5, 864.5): 860.0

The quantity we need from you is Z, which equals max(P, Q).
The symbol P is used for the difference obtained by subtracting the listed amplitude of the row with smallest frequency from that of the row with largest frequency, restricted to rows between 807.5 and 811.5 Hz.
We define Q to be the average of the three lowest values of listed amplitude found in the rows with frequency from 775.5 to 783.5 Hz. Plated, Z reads 16.8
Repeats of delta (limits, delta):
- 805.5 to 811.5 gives 808.0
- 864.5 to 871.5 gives 865.0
